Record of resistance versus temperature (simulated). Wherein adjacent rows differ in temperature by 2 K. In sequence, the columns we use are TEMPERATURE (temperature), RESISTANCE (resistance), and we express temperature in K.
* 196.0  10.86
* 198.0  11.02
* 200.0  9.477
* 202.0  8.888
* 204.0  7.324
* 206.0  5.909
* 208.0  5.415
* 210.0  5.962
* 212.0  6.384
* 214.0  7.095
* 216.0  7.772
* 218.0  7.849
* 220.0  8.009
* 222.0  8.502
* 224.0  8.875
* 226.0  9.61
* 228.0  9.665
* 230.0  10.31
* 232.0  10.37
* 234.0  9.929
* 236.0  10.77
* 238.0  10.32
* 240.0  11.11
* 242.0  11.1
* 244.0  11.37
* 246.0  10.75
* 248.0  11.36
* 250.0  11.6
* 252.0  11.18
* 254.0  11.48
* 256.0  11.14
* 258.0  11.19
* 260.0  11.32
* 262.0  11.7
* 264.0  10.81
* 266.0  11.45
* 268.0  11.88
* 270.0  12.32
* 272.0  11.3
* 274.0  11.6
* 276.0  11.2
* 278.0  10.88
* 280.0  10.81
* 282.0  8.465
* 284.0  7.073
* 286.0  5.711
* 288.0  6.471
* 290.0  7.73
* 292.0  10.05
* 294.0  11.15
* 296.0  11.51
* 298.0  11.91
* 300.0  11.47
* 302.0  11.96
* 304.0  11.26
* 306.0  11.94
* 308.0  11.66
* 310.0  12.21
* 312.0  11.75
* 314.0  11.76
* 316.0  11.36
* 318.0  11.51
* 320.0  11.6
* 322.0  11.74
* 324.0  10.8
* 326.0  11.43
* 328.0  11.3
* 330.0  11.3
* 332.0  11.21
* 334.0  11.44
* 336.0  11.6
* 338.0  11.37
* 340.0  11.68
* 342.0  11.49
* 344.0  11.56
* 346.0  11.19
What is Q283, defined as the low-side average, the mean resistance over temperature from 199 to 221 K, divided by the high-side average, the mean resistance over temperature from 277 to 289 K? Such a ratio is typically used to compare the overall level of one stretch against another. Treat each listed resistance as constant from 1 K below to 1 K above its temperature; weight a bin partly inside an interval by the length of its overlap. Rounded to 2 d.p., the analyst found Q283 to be 0.88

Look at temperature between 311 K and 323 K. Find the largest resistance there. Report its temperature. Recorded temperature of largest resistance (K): 314.0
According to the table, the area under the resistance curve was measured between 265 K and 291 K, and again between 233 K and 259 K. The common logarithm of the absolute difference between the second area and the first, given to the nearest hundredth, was 1.52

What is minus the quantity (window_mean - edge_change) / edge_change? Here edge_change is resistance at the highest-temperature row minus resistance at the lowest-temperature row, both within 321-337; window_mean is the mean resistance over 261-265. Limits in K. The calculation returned 81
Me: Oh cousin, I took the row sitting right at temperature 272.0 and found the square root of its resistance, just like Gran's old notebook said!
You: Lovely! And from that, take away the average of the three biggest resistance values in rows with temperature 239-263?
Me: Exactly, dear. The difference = -8.2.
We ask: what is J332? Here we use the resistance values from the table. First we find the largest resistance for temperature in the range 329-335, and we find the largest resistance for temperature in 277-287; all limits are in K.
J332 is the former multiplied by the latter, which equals 124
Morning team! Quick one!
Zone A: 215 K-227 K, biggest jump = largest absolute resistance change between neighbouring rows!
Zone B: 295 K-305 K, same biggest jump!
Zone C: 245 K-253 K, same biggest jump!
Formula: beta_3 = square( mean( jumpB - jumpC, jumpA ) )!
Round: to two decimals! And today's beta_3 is 0.17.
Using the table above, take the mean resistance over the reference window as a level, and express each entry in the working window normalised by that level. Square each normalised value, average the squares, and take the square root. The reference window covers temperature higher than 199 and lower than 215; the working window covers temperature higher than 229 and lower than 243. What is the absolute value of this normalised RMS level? 1.50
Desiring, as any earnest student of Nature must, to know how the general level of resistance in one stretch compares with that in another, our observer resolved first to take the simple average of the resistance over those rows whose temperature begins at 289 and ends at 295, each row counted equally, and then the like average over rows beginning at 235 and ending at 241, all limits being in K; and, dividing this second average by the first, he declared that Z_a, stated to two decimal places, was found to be 1.11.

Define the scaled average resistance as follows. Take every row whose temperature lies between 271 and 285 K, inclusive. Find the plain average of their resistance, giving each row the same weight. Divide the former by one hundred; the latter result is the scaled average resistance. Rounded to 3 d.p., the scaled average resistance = 0.102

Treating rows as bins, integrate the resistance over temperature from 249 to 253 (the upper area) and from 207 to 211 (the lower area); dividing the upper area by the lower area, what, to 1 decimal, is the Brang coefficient 2.0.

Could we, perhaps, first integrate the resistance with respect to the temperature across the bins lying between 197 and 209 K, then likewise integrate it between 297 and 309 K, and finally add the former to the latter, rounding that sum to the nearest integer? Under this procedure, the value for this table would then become 236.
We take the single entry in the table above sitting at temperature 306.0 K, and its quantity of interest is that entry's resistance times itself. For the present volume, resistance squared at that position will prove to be 143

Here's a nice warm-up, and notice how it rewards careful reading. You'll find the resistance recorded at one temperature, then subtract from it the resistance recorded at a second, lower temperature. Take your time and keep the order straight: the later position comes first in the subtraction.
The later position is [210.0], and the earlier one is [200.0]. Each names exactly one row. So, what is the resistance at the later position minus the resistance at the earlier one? -3.5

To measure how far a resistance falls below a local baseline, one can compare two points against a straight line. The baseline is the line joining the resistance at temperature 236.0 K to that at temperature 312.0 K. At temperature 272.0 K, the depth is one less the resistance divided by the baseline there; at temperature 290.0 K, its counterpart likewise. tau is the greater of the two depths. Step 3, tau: 0.33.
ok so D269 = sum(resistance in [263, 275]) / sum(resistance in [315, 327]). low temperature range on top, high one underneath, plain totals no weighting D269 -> 1.01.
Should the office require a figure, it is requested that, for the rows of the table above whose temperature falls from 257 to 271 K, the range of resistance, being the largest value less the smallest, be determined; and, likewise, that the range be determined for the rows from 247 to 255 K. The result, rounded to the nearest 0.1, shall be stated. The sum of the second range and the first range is 1.9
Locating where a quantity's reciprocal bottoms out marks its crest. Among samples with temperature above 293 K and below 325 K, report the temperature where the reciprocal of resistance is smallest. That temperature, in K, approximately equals 310.0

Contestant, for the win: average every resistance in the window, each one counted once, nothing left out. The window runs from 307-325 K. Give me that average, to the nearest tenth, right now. 11.6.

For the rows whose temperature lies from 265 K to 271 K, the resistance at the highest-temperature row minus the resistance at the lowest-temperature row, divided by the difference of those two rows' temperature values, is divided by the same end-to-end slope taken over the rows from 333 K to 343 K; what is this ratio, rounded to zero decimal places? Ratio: 35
